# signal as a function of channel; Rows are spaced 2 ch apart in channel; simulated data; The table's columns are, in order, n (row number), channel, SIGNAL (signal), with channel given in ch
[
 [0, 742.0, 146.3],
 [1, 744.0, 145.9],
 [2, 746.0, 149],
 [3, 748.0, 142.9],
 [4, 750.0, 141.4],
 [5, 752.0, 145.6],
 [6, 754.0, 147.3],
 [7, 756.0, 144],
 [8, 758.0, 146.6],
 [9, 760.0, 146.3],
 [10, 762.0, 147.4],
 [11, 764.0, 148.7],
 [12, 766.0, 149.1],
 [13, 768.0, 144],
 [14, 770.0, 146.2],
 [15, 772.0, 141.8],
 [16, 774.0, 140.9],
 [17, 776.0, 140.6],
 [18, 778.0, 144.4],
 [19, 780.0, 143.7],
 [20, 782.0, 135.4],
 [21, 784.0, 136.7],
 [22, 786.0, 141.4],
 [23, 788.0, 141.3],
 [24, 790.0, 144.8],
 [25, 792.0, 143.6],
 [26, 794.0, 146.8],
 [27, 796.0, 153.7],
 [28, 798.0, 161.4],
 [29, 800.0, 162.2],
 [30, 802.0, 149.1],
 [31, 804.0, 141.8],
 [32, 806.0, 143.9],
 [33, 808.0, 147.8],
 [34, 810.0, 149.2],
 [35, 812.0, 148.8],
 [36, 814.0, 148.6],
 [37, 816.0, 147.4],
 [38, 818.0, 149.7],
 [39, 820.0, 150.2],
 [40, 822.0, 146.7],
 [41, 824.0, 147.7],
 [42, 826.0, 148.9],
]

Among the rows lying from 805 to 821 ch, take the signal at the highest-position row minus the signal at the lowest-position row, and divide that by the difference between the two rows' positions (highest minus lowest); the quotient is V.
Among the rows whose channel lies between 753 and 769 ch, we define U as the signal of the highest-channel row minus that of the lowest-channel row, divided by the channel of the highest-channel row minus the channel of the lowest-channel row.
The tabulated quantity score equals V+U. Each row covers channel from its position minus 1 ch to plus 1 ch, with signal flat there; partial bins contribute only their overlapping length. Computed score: 0.21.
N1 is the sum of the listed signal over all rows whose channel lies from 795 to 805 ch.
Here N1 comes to 768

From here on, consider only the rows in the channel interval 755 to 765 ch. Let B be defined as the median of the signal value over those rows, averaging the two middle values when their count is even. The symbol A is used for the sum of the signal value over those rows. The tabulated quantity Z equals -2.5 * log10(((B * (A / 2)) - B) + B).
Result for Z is -11.8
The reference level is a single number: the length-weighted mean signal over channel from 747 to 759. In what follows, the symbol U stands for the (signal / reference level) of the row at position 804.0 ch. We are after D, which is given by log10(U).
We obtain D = -0.009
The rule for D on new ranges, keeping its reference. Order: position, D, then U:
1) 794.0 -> 0.006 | 1.01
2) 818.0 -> 0.015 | 1.04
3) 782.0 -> -0.029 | 0.94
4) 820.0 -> 0.016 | 1.04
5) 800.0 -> 0.050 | 1.12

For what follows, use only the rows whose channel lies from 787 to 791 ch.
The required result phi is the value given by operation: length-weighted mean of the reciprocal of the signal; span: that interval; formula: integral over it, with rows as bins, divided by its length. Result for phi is 0.0070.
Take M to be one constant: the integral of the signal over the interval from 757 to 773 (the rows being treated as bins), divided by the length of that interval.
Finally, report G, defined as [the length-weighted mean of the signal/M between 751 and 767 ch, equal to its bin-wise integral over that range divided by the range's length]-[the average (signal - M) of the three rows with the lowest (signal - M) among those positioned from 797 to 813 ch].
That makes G 3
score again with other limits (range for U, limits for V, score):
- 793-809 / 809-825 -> -0.04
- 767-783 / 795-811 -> -0.94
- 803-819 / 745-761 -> 0.37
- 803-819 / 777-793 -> 0.51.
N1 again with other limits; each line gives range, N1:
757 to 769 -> 882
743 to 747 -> 295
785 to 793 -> 571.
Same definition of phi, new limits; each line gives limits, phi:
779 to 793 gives 0.0071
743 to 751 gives 0.0069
